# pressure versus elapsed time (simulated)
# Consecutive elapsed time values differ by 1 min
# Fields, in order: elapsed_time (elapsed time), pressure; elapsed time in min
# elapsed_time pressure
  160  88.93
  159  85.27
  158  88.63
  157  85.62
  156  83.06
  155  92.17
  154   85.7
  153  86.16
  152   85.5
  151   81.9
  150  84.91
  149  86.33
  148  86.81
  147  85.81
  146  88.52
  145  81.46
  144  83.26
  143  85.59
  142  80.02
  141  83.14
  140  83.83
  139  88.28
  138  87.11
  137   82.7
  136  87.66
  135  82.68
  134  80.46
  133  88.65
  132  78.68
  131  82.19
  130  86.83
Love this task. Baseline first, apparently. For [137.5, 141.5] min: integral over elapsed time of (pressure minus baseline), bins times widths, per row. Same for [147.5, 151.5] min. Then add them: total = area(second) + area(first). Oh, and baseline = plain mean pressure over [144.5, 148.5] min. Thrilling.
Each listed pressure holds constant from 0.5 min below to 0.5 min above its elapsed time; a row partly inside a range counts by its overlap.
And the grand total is -3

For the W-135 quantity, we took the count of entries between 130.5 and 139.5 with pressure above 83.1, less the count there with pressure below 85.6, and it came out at -1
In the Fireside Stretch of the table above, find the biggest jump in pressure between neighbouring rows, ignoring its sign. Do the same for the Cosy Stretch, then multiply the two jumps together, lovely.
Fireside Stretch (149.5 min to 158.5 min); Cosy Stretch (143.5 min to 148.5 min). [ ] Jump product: 64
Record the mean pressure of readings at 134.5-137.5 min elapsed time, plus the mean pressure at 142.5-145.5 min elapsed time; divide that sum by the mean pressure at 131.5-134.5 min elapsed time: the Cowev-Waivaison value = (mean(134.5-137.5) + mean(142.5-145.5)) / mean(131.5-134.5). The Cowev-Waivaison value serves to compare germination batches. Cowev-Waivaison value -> 2.03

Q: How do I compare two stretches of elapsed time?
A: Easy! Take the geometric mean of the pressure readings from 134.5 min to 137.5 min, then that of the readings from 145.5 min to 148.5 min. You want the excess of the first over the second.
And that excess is -2.7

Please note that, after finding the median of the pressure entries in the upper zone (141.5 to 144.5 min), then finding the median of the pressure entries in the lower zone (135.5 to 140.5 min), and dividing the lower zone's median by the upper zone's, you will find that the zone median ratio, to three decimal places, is 1.046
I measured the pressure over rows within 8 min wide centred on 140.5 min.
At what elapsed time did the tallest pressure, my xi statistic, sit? 139 min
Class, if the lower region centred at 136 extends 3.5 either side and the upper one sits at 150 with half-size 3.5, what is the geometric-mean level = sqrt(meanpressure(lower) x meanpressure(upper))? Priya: 85.4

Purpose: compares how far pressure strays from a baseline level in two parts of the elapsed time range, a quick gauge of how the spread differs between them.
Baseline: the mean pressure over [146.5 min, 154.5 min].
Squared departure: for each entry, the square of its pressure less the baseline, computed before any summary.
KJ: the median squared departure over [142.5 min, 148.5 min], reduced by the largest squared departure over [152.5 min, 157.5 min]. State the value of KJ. -43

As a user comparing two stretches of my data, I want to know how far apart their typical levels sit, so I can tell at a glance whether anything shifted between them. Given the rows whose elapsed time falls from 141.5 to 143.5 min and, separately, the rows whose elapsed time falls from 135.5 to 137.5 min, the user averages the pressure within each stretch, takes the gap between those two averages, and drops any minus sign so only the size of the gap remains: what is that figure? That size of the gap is 2.4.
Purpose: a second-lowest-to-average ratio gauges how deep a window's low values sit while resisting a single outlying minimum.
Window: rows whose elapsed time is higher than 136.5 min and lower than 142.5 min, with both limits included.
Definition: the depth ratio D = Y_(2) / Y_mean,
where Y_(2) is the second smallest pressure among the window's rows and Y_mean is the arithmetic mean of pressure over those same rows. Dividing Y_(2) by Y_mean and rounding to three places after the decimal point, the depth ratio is 0.982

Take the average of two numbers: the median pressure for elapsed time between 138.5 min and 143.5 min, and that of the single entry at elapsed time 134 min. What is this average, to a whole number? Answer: 82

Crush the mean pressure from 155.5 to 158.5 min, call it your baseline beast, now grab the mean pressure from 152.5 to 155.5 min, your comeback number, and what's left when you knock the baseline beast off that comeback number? 2.2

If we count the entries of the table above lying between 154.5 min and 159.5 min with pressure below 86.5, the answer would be 3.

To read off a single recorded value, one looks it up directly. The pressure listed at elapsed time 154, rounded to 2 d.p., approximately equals 85.70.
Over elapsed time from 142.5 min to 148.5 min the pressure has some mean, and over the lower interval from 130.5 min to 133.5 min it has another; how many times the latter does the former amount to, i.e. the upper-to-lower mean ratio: 1.02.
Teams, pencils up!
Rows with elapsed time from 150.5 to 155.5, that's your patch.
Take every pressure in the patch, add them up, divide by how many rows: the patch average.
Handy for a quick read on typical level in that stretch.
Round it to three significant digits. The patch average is 86.3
